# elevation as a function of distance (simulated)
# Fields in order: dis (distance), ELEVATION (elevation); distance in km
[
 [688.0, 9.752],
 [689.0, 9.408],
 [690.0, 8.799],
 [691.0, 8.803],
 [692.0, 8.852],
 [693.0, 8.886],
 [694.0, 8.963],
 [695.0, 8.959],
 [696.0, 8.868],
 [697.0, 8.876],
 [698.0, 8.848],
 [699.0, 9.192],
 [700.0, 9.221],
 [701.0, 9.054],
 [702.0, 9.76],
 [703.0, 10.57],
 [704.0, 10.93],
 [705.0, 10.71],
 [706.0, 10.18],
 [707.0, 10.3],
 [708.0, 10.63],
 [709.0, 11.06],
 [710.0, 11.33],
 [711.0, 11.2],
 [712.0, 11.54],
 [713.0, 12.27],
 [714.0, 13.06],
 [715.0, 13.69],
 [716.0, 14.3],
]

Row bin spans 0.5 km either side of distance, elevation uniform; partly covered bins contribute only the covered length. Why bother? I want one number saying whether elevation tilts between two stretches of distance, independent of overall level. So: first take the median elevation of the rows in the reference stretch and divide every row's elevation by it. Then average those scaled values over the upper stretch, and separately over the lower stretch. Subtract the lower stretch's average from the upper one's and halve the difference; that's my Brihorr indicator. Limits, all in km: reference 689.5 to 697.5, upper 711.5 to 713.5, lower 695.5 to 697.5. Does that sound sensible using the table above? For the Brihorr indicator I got 0.17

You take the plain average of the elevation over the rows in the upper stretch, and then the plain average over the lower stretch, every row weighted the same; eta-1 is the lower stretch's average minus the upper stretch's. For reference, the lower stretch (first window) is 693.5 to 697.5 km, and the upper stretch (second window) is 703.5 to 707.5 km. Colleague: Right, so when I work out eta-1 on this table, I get -1.6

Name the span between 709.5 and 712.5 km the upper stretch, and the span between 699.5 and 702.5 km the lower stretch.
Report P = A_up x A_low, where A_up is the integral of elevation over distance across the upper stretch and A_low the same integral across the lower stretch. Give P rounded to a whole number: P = 955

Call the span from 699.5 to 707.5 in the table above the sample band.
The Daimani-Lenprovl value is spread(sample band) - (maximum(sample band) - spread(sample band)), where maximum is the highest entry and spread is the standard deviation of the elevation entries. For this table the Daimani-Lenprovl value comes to -9.6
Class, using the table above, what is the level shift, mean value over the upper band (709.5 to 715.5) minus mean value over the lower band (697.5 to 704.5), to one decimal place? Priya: 2.5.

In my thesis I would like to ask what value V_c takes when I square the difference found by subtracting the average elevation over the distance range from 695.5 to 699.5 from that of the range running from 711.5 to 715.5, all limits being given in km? 14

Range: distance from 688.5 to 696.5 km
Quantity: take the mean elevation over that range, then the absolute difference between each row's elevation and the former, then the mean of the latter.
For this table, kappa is 0.13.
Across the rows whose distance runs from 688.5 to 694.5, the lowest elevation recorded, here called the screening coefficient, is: 8.799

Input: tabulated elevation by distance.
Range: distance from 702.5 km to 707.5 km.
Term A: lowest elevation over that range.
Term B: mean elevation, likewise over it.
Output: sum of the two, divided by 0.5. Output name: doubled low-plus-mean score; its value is 41.4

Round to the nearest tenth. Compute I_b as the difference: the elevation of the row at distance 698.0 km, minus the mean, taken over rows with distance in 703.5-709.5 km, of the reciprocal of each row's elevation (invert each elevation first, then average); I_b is 8.8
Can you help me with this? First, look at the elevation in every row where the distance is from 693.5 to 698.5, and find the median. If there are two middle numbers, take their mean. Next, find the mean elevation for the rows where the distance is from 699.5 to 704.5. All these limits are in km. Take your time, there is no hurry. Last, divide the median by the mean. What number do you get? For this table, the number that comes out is 0.896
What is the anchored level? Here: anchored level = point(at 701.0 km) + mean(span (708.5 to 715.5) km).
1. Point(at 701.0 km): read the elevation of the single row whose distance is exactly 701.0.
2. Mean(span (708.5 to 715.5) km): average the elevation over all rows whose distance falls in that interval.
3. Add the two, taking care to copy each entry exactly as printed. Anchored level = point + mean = 21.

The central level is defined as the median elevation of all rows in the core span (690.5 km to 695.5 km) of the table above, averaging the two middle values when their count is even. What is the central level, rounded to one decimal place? 8.9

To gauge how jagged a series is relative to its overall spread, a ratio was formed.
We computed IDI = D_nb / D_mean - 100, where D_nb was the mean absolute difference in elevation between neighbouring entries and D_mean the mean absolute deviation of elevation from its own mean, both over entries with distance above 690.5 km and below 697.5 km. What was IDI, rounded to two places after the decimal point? -98.97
